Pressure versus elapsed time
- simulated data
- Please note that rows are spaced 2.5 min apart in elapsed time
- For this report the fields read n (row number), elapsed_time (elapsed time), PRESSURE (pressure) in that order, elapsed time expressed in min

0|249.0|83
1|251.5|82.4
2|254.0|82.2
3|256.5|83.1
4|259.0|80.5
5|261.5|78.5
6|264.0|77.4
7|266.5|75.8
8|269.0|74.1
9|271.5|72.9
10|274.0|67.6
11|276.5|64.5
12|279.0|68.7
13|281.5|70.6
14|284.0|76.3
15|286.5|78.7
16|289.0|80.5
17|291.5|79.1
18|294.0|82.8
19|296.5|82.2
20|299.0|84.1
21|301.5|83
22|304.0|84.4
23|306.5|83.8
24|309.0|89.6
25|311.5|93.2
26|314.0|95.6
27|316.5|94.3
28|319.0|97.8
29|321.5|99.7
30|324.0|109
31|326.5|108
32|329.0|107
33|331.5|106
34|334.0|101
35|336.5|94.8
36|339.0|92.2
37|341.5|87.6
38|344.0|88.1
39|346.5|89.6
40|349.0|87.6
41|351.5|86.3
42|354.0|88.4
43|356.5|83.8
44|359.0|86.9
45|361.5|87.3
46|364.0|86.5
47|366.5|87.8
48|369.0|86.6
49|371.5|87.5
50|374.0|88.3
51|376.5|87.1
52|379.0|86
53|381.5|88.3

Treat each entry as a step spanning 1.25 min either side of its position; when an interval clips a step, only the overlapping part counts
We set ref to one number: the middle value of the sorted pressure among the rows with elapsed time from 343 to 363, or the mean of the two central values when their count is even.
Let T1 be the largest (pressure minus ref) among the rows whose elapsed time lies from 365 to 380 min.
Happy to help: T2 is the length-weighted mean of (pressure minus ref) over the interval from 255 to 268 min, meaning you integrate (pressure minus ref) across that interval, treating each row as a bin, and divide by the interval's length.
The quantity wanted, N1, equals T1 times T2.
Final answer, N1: -7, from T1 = 1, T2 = -8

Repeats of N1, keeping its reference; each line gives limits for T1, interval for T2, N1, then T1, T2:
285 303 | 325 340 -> -48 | -3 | 14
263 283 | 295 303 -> 43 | -10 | -4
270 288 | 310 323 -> -77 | -9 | 9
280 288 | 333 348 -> -40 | -9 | 5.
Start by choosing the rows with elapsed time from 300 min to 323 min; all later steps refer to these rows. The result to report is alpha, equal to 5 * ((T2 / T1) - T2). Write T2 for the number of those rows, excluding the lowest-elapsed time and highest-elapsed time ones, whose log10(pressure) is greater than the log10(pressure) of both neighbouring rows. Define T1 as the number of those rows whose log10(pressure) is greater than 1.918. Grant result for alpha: -9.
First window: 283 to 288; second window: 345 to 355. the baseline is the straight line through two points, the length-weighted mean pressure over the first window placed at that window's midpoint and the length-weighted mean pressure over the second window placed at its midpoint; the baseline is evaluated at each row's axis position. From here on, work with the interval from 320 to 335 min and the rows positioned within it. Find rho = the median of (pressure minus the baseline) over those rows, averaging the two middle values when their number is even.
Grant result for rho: 22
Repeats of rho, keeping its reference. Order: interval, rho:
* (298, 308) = 3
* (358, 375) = -3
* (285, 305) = 3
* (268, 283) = -7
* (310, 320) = 13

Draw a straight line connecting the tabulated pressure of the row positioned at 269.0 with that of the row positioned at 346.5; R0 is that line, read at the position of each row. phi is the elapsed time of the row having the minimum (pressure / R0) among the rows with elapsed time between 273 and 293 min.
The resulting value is 276.5 min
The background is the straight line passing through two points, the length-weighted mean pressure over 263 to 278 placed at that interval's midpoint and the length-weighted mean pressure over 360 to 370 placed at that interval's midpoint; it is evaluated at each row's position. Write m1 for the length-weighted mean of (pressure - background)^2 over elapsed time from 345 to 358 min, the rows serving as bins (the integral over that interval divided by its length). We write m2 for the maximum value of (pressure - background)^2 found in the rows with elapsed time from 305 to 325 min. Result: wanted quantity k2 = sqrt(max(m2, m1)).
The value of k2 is 29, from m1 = 11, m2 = 813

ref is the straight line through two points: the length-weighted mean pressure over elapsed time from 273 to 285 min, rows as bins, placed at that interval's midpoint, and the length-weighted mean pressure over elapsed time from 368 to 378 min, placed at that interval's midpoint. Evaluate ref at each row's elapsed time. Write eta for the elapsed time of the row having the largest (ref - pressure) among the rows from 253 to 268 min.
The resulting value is 266.5 min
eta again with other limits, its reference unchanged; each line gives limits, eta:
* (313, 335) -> 316.5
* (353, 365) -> 356.5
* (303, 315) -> 306.5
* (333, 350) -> 349.0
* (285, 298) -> 291.5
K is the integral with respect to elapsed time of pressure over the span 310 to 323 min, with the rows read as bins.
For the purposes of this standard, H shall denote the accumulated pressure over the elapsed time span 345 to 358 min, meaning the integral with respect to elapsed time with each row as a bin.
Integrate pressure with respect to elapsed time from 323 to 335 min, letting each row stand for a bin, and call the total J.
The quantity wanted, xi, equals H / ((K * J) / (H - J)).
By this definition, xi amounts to -0.10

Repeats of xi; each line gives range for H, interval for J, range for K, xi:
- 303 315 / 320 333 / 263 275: -0.27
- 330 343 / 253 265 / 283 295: 0.39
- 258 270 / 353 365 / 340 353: -0.09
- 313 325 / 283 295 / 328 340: 0.24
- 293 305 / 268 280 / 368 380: 0.19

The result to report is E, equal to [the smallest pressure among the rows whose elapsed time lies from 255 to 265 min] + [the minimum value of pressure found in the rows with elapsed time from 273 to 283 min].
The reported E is 142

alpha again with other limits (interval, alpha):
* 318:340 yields -4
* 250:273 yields 0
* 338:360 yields -9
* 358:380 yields -13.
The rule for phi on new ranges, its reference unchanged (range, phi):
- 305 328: 306.5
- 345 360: 356.5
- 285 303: 291.5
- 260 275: 274.0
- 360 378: 376.5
